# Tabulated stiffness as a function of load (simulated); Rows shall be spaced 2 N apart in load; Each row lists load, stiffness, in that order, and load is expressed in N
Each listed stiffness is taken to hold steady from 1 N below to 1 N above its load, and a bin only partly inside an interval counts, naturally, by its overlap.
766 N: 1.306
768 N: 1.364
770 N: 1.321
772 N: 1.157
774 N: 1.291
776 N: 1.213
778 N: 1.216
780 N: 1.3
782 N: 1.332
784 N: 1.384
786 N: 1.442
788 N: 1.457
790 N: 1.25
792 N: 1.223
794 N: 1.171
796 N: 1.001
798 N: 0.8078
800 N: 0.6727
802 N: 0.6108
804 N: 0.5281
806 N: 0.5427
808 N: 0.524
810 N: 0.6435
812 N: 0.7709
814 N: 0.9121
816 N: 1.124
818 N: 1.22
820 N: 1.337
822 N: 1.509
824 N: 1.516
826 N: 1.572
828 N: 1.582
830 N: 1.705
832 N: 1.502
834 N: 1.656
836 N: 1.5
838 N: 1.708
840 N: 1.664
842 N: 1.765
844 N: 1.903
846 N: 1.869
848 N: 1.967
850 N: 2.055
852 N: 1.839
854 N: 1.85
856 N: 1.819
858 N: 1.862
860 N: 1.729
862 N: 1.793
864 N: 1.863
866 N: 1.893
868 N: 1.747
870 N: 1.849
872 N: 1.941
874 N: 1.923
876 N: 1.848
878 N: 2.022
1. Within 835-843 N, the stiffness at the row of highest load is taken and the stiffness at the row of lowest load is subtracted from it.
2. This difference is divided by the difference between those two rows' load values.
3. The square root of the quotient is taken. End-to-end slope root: 0.210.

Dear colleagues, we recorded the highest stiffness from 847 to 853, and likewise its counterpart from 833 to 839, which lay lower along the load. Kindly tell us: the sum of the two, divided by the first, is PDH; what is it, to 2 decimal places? 1.83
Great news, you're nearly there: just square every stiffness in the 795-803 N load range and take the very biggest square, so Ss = 1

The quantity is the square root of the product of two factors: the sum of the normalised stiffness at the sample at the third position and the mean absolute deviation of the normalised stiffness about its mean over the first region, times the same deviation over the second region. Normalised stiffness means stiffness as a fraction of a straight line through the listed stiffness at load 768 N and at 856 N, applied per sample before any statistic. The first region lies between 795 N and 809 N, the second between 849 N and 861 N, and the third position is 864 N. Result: 0.21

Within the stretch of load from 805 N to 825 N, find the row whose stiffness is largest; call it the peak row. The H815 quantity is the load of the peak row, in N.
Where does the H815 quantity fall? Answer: 824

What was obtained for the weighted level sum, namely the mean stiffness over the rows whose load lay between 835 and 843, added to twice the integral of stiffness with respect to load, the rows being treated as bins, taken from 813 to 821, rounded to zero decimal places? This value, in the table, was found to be 20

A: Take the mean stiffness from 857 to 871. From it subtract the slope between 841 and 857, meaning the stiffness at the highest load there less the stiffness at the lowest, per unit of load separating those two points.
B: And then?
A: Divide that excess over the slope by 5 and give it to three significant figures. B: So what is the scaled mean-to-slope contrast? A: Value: 0.363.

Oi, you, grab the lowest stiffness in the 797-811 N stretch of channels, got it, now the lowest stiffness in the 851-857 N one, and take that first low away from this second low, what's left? 1.3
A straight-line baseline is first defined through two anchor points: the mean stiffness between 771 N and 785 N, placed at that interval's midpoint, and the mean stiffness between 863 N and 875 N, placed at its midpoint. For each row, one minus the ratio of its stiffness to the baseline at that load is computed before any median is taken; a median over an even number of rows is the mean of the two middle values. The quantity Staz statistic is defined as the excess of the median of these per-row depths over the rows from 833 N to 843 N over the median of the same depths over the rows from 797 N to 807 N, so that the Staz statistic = -0.58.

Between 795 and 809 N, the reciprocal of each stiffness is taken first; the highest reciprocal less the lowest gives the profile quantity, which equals 0.91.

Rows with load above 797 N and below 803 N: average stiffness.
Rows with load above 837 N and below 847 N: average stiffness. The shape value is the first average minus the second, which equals -1.1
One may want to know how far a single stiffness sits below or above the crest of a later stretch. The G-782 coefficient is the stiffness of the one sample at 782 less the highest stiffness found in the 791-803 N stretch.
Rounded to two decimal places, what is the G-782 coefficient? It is 0.11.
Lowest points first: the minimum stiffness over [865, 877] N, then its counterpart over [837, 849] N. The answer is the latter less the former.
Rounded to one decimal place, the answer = -0.1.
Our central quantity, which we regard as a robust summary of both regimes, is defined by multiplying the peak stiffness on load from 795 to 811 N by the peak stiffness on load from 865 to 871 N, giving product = 1.89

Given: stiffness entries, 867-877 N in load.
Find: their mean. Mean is 1.9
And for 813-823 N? 1.2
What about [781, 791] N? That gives 1.4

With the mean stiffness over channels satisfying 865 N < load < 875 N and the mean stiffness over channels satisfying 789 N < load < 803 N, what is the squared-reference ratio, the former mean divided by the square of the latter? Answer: 2.0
